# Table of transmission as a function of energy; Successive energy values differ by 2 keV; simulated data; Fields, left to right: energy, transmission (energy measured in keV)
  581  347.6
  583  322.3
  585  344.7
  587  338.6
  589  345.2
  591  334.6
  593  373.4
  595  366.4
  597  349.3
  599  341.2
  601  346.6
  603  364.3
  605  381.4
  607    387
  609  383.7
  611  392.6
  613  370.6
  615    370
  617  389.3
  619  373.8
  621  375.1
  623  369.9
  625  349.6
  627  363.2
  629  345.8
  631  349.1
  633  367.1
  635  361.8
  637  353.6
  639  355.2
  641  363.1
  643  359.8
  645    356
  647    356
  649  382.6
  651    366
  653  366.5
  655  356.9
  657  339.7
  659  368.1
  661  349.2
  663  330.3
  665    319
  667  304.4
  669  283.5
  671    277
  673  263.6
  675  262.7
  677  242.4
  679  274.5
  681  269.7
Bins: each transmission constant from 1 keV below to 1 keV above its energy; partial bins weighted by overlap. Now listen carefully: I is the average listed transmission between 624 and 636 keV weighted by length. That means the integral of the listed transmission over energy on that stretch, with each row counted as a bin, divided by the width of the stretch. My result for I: 356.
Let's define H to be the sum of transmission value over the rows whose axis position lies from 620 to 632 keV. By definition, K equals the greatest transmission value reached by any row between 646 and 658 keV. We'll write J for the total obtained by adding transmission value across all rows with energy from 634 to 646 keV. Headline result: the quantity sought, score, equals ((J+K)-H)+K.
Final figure 762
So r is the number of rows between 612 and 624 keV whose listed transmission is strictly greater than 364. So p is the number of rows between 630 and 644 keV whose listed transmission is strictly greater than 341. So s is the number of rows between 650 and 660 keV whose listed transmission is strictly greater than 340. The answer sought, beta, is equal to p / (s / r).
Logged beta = 10.5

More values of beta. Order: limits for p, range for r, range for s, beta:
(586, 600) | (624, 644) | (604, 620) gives 0.6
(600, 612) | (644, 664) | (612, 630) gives 2.7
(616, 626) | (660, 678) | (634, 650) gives 0.0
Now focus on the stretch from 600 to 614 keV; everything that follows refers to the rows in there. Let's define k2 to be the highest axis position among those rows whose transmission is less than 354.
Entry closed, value 601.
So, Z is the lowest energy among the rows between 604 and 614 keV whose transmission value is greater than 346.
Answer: 605 keV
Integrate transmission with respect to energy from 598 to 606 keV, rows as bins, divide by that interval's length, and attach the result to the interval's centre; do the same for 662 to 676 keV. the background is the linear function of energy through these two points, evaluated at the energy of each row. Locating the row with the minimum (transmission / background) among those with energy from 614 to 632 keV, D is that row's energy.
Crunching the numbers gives 625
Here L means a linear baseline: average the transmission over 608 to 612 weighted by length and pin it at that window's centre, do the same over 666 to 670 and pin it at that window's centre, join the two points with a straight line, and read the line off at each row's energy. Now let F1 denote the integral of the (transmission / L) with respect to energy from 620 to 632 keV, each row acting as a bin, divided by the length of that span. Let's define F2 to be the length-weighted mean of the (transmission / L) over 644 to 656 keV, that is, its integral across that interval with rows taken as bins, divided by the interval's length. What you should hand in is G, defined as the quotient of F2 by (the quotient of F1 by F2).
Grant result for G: 1.3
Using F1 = 0.99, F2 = 1.13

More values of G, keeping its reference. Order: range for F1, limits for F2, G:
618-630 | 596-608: 0.8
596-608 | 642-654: 1.4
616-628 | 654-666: 1.2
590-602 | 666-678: 1.0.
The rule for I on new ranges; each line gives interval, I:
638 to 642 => 359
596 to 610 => 365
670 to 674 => 270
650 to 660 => 359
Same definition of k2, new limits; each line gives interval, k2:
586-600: 599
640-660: 657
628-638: 637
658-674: 673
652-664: 663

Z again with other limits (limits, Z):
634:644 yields 635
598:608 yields 601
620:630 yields 621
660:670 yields 661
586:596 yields 593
